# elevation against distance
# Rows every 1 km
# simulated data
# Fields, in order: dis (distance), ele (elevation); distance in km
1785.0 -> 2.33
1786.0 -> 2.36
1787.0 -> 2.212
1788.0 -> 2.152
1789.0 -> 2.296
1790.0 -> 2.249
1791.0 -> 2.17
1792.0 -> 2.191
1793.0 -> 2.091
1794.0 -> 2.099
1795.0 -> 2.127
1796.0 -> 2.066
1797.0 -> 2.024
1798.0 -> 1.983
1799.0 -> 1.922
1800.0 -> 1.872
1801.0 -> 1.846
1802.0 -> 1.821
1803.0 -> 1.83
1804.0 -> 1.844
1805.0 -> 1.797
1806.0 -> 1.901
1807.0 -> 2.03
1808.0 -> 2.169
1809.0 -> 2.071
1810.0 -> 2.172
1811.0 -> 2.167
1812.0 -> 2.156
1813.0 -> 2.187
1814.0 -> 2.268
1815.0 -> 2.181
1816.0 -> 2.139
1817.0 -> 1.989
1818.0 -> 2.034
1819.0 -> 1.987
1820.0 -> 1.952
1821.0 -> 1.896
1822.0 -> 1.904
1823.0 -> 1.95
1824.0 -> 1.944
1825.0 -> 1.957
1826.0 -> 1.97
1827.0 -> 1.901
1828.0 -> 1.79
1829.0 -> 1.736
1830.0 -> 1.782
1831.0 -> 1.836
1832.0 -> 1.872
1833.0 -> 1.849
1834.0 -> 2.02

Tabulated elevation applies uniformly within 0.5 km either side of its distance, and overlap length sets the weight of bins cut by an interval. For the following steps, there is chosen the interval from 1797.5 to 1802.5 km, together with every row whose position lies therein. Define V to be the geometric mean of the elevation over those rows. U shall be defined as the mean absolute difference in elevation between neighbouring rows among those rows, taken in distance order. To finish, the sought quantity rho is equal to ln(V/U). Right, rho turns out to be 3.8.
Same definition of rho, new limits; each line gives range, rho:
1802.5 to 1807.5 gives 3.2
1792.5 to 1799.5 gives 3.9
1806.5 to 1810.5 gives 2.9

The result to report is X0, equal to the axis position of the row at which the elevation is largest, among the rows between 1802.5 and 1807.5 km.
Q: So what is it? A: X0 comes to 1807.0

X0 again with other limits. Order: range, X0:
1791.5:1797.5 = 1792.0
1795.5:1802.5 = 1796.0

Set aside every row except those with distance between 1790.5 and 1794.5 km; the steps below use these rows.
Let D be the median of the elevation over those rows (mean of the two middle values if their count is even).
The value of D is 2.13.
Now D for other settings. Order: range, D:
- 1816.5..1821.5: 1.99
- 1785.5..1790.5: 2.25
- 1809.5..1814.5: 2.17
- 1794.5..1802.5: 1.95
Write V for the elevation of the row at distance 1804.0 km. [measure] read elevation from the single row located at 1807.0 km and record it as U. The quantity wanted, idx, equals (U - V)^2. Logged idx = 0.035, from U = 2.03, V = 1.844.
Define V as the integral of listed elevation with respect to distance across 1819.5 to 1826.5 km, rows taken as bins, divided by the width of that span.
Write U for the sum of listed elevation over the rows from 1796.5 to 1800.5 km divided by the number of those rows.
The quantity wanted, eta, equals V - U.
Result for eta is -0.01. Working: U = 1.95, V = 1.94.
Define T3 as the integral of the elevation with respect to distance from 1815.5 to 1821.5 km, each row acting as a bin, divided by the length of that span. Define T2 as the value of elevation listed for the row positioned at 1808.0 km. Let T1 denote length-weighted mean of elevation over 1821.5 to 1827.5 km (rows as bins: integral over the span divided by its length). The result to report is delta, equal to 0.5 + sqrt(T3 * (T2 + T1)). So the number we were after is 3.37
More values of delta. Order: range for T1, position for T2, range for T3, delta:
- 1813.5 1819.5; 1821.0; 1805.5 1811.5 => 3.39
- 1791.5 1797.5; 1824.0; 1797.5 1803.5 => 3.26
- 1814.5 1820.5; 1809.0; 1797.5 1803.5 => 3.28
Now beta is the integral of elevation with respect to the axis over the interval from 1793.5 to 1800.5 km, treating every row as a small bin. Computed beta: 14.1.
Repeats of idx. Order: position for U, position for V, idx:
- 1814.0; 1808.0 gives 0.010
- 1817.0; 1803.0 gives 0.025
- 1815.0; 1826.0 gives 0.045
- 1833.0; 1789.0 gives 0.200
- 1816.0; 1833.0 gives 0.084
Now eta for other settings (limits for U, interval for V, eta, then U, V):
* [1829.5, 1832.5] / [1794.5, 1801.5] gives 0.15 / 1.83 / 1.98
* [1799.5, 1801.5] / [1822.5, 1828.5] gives 0.06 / 1.86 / 1.92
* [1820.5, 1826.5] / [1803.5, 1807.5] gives -0.04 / 1.94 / 1.89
